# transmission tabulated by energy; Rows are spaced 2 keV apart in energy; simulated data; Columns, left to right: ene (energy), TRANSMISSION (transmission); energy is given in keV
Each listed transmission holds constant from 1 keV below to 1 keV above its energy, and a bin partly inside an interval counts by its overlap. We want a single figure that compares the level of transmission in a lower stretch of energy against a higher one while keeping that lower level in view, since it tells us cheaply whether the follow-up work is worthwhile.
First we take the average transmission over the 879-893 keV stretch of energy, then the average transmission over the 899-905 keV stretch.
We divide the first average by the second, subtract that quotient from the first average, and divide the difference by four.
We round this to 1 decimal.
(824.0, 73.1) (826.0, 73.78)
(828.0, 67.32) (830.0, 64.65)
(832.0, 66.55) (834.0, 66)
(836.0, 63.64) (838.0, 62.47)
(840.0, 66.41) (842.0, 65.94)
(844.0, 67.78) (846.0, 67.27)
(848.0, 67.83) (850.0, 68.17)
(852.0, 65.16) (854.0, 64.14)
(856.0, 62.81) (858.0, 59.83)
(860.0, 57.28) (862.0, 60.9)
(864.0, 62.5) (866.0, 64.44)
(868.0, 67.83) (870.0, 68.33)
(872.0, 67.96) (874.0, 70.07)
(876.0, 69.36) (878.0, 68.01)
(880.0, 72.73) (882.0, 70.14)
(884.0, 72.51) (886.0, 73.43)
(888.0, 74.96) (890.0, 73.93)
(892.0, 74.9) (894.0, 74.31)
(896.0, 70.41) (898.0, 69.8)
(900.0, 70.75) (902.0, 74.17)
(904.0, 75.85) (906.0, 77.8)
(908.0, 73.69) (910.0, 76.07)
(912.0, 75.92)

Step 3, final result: 18.1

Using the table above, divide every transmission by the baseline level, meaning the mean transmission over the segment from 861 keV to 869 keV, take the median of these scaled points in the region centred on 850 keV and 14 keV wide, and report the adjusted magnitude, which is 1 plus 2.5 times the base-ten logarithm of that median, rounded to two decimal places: 1.06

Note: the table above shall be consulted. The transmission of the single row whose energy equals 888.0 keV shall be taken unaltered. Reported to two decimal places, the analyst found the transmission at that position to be 74.96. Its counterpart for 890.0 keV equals 73.93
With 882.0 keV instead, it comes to 70.14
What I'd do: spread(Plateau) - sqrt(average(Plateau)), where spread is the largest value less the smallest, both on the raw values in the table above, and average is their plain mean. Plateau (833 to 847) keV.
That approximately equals -2.8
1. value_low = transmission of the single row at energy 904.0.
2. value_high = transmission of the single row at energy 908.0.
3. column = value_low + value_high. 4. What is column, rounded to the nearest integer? 150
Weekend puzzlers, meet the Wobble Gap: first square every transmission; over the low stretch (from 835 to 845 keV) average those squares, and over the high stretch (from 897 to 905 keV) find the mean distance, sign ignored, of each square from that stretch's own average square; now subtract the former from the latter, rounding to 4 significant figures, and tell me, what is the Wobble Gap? -3917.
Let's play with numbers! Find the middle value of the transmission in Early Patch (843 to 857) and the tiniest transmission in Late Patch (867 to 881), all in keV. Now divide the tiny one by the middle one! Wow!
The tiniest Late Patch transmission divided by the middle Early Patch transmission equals 1.01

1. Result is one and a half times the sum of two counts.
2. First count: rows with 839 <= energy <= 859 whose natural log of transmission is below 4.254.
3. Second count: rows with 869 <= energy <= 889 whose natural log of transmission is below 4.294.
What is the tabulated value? 27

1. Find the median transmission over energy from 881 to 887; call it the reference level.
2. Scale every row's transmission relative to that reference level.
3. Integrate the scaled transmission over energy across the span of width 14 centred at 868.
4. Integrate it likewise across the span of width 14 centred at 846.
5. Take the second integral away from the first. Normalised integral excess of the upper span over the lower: -0.2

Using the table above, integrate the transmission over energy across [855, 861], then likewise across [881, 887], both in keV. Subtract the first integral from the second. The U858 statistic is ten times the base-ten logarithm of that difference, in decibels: 18.6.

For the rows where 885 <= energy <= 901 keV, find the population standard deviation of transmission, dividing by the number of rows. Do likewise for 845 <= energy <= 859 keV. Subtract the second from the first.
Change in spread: -0.8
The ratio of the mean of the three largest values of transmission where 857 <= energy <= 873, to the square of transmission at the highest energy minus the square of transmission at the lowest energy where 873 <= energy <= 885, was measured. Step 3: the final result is 0.20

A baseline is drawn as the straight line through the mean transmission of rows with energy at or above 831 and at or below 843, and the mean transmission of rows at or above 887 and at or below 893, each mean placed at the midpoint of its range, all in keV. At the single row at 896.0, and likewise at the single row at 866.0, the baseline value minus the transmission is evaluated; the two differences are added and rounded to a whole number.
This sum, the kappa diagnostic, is 11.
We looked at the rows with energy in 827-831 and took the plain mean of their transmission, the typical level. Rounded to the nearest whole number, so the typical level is 66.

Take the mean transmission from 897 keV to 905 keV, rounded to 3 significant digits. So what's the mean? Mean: 72.6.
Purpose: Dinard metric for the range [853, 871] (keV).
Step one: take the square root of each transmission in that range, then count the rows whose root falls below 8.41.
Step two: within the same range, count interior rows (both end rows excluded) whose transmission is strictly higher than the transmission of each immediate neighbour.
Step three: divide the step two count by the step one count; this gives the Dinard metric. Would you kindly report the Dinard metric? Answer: 0.0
